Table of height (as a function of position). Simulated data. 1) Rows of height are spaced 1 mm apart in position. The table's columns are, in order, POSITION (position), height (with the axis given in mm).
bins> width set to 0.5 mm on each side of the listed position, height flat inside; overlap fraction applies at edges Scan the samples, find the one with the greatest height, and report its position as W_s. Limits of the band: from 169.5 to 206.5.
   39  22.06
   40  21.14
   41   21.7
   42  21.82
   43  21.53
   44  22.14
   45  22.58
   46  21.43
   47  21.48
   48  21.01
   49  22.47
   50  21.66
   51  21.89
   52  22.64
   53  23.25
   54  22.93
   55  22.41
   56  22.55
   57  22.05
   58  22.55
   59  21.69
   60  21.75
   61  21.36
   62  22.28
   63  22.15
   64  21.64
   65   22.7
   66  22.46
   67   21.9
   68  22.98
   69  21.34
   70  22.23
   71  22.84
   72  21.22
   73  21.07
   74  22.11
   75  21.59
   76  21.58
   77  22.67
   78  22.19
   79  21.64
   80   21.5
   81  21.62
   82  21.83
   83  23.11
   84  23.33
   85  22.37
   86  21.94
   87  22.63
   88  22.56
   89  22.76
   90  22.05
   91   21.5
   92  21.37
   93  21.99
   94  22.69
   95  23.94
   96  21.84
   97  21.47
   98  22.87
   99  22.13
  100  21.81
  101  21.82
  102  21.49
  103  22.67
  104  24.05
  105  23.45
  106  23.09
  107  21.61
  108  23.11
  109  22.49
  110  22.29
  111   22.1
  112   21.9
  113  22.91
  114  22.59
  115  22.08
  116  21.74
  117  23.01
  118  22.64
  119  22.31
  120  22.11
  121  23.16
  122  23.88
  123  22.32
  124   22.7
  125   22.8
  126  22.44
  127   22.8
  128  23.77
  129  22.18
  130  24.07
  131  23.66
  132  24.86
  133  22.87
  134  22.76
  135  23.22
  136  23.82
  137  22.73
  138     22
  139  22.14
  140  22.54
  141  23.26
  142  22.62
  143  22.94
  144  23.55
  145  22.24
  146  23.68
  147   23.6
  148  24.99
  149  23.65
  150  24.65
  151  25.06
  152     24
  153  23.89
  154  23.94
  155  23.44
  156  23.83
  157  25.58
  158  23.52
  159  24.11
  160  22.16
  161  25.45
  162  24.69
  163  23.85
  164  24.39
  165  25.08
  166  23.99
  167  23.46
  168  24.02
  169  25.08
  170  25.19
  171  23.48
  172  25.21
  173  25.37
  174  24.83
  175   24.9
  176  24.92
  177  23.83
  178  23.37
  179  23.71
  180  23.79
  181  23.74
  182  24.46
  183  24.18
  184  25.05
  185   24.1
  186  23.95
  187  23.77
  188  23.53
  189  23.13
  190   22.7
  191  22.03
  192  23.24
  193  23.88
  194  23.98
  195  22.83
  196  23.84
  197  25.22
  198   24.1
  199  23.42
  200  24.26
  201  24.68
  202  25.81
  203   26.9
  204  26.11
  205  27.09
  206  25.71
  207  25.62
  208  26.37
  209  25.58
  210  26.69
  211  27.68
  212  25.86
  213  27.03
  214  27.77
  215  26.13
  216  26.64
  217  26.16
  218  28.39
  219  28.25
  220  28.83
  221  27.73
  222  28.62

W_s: 205 mm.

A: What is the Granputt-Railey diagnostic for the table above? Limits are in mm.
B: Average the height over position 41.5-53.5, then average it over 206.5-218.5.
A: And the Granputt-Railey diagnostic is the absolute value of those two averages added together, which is 48.7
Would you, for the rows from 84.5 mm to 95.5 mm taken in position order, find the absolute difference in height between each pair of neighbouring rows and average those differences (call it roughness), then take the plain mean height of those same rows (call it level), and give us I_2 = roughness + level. 22.9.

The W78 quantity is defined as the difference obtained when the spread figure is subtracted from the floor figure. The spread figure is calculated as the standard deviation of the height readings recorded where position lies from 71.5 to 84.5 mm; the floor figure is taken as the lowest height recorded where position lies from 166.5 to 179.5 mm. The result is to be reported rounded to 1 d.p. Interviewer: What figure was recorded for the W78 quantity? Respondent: 22.7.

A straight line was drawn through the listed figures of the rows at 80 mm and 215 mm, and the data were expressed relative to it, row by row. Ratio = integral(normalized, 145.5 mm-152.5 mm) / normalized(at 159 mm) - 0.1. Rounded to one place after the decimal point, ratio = 7.0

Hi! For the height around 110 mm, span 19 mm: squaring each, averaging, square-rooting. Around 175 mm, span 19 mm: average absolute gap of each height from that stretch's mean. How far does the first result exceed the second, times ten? 219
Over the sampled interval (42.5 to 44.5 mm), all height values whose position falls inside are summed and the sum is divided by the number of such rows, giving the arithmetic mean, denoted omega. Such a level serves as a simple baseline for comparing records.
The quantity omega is 21.8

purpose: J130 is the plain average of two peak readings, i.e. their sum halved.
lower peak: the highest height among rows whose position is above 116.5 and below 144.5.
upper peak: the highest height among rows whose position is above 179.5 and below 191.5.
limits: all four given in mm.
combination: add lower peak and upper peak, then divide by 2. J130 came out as 25.0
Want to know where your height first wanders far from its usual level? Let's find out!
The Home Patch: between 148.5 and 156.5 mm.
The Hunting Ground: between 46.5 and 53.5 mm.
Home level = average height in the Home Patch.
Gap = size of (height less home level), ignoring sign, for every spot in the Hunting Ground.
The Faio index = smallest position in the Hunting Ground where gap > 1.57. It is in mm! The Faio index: 47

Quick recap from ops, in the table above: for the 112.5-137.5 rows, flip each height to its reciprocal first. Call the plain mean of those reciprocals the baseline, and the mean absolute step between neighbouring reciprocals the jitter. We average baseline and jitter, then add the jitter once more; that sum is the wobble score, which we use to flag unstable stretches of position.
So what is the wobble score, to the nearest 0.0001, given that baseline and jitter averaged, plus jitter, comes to 0.0239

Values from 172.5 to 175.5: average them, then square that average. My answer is 627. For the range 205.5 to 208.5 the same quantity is 671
